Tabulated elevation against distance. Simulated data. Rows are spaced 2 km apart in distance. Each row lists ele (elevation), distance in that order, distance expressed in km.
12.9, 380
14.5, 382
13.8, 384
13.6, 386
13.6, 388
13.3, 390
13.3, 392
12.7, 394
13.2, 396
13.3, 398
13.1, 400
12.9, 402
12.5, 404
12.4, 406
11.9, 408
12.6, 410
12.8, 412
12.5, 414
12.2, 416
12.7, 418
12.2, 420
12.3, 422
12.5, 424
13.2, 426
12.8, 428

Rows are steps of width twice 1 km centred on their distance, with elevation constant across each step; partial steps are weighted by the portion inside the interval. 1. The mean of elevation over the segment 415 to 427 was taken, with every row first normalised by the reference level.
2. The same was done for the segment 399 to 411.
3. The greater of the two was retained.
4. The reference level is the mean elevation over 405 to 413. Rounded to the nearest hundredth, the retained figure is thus 1.01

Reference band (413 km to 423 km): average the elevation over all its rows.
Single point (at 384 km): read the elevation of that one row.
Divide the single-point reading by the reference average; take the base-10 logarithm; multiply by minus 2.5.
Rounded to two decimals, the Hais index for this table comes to -0.12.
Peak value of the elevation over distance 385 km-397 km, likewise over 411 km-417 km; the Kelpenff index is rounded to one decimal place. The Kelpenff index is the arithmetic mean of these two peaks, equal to 13.2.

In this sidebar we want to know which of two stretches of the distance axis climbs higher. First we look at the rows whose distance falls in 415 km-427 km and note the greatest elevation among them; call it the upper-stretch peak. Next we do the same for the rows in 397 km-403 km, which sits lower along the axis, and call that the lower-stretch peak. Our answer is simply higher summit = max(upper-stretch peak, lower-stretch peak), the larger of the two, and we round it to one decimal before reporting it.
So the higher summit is 13.3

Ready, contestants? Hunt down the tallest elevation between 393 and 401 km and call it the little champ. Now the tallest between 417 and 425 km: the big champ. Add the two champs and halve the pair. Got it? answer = 13.00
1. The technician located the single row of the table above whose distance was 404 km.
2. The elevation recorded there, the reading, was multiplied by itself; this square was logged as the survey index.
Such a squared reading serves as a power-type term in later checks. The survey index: 156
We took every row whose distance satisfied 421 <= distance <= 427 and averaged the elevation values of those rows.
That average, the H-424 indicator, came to 12.7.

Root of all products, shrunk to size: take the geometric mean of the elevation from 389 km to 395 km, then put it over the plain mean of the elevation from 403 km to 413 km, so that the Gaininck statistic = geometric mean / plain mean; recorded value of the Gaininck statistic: 1.05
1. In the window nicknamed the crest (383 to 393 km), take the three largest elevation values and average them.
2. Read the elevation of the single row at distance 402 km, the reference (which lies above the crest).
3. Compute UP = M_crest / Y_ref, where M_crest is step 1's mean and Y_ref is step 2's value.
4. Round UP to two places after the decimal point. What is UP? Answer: 1.06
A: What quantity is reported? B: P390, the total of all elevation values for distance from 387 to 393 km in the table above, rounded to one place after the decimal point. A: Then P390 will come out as 40.2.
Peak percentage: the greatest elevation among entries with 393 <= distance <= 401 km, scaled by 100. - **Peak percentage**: 1330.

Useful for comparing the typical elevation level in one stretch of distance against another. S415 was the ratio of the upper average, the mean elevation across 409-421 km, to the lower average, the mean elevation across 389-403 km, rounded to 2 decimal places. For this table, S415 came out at 0.95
